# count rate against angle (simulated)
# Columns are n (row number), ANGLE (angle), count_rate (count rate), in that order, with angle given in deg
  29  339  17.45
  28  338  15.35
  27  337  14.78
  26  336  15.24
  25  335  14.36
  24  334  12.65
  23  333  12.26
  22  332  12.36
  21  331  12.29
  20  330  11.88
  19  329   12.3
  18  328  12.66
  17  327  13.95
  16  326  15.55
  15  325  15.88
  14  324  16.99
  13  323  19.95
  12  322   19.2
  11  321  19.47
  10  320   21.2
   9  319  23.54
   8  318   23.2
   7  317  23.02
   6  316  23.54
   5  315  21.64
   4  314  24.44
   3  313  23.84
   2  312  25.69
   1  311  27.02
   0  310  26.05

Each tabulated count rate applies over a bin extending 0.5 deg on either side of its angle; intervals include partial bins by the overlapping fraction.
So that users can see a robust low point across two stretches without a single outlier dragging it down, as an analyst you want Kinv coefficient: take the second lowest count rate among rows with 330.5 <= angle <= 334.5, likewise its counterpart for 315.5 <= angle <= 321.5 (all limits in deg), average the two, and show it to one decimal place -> 16.7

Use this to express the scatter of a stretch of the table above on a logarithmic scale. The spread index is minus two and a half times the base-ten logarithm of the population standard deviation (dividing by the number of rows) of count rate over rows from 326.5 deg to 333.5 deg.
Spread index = 0.52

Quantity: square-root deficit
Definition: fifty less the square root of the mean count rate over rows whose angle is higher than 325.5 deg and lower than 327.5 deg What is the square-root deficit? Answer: 46.2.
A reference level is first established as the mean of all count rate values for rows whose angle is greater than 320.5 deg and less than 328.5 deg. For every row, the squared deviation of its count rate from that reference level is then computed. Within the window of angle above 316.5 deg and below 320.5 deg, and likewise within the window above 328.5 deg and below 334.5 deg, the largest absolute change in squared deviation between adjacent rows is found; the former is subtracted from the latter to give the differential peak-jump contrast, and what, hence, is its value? -22.6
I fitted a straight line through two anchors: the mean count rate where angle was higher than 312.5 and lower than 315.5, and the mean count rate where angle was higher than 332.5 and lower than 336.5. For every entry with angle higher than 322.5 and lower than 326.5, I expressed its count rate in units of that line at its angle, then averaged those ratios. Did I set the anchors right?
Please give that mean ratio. 0.93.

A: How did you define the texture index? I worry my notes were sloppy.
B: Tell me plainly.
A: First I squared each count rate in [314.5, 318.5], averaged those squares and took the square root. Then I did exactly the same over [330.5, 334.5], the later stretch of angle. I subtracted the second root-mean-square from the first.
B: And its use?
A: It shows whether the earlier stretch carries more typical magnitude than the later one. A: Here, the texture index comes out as 10.5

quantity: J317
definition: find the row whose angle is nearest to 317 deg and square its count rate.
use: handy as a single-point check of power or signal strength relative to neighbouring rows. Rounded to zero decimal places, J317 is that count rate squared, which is 530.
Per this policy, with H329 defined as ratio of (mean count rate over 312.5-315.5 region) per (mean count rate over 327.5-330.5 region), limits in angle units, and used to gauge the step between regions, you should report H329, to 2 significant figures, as 1.9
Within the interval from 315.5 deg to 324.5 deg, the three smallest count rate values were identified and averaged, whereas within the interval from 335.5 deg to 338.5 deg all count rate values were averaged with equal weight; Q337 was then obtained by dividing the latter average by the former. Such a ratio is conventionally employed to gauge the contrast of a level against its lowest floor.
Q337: 0.82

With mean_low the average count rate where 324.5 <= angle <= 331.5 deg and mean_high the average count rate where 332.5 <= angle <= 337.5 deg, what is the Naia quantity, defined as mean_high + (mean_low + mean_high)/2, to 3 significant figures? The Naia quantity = 27.5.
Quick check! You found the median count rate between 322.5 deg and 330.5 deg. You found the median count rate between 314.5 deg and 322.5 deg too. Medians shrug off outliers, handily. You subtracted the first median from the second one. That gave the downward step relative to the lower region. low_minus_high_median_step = 7.6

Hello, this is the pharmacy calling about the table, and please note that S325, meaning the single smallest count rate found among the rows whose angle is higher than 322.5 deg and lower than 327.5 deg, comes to 13.95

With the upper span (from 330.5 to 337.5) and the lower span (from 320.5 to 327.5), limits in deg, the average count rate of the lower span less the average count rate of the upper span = 4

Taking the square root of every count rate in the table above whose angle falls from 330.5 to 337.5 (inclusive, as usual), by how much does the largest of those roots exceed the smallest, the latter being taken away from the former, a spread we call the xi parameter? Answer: 0.4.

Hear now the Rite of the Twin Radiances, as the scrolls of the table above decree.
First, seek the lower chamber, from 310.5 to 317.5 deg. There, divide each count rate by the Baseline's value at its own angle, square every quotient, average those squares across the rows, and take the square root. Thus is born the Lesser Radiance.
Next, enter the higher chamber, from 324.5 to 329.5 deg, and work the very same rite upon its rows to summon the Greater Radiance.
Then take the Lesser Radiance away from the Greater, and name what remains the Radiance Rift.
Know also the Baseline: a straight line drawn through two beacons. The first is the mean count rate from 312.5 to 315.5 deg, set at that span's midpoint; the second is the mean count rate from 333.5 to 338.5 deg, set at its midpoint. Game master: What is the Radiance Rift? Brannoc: -0.3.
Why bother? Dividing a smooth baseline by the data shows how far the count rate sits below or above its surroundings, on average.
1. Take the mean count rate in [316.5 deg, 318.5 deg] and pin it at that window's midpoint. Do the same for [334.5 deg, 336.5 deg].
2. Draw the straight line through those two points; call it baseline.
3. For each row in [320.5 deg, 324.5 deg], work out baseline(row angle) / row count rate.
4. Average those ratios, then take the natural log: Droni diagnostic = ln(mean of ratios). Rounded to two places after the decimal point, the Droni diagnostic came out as 0.10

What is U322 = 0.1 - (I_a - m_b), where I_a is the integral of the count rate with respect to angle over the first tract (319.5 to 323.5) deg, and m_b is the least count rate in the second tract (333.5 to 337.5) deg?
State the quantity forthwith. -67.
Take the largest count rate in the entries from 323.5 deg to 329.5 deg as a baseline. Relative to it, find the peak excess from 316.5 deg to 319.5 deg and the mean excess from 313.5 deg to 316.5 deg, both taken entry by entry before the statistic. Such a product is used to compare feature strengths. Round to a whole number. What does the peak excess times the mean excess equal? 41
